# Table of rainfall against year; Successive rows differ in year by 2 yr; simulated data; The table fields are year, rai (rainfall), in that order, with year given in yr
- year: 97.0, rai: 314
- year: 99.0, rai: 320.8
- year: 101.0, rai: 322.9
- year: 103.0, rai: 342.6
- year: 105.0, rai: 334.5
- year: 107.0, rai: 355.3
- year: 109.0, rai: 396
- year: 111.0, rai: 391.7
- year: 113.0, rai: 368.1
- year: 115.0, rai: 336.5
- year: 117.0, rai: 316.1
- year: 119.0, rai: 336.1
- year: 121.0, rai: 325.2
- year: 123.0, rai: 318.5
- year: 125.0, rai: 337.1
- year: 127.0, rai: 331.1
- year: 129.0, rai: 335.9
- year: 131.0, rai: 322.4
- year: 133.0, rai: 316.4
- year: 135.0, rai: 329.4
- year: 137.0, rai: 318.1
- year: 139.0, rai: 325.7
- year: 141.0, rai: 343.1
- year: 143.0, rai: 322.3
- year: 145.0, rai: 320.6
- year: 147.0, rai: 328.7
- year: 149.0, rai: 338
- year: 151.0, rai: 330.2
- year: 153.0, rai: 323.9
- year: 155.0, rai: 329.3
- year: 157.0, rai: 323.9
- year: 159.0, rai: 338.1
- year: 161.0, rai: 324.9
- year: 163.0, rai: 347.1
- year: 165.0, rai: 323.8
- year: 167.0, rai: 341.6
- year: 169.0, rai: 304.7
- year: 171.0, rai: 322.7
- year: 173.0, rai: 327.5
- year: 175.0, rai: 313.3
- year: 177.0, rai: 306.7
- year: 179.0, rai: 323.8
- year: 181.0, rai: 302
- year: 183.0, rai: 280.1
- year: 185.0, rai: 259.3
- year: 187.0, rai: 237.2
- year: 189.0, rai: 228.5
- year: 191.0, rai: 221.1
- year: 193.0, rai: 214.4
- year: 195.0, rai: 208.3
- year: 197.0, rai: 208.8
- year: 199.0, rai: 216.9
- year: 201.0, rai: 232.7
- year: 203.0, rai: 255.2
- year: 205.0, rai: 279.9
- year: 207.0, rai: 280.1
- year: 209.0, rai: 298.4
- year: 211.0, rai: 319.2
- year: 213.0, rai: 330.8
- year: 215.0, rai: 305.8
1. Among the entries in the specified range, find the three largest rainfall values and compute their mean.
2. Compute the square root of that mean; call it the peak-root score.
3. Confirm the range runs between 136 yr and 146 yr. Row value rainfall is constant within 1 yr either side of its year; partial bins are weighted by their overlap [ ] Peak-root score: 18.18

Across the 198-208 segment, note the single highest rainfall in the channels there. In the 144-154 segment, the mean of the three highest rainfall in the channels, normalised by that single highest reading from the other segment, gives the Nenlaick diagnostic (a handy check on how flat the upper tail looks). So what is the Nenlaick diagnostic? 1.19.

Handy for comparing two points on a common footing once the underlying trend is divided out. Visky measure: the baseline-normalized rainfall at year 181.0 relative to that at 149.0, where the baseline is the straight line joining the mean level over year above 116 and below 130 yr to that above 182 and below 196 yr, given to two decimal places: 1.06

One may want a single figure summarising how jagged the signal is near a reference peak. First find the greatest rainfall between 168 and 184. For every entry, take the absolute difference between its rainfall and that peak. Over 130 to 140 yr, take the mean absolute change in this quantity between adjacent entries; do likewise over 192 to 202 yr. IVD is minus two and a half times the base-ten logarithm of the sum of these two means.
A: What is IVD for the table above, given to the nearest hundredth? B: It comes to -2.95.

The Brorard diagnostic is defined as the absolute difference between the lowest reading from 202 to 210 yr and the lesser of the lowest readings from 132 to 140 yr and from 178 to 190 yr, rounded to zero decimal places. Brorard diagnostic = 27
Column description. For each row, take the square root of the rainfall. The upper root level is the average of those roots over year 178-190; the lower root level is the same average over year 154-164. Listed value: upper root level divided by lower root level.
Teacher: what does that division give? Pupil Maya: 0.90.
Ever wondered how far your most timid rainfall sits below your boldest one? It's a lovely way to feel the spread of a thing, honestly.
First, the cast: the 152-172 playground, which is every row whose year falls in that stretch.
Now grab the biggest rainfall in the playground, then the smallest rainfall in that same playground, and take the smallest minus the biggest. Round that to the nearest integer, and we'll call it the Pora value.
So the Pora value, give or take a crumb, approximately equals -42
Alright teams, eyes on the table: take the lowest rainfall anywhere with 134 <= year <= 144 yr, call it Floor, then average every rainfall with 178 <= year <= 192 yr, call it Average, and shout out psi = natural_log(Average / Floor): -0.2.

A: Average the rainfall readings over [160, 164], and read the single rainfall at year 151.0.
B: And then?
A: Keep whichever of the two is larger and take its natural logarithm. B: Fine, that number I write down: 5.82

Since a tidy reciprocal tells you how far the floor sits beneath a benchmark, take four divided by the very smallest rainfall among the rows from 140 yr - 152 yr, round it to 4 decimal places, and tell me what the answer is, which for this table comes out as 0.0125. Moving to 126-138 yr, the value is 0.0126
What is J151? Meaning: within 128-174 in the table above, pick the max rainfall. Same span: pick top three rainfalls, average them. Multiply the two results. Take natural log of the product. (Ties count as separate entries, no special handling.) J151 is 11.69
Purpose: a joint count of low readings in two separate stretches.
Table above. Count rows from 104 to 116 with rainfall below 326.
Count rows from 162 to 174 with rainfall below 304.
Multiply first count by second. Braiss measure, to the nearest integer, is 0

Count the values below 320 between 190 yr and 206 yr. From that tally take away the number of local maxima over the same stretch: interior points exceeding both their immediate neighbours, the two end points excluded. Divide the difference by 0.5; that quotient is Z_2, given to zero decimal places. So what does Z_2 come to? 16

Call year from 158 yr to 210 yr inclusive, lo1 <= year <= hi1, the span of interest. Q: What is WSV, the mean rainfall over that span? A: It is 281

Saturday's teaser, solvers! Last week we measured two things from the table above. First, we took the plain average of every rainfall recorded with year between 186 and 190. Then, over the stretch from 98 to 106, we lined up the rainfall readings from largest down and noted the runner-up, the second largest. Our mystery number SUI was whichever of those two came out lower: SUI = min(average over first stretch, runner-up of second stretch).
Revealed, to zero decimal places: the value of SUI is 233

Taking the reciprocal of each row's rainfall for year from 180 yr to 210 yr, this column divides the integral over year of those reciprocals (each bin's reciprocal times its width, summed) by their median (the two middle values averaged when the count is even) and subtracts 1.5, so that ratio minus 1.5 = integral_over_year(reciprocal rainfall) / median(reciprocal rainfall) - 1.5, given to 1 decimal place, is 27.6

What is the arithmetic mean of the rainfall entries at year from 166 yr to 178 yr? 319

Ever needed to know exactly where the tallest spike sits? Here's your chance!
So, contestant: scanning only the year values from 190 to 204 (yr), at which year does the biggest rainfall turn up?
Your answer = 203.0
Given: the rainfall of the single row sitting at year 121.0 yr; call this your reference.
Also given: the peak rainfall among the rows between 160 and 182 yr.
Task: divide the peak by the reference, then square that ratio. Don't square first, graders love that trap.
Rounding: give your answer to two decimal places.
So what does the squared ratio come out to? 1.14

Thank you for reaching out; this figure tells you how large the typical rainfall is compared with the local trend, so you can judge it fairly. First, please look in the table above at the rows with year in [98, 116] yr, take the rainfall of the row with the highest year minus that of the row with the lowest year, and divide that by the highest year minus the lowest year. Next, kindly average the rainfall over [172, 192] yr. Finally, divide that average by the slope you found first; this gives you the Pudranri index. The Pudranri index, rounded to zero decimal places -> 285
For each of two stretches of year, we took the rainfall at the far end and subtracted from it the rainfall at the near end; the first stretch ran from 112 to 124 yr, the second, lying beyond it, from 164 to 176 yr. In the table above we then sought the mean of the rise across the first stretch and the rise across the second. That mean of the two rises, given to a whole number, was -30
